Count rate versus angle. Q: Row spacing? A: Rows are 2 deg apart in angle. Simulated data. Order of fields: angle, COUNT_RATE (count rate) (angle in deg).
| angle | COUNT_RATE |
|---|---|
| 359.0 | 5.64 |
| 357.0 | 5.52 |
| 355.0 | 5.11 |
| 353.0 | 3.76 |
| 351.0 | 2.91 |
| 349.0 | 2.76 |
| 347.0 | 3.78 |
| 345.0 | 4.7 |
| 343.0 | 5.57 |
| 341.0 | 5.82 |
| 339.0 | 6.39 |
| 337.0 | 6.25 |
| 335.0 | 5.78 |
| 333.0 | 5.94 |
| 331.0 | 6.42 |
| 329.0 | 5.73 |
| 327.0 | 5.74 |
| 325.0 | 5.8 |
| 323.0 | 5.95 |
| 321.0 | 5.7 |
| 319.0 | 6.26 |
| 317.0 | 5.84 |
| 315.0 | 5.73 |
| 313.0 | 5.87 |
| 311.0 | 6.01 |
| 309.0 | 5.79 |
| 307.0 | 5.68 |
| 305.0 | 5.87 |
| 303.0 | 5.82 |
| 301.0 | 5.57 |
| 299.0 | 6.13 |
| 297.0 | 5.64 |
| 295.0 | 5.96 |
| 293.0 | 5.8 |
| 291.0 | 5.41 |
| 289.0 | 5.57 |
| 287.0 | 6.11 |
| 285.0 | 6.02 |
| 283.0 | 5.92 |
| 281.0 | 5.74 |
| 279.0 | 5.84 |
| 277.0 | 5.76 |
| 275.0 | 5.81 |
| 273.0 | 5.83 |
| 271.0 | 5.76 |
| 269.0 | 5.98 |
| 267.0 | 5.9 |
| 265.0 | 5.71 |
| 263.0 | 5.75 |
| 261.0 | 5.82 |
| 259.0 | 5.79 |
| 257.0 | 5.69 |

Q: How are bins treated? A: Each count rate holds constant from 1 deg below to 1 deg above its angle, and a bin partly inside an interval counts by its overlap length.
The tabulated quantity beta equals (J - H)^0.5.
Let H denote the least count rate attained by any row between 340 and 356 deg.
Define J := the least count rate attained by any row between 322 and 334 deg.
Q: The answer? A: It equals 1.72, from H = 2.76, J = 5.73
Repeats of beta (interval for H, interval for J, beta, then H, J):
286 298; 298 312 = 0.40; 5.41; 5.57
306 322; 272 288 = 0.24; 5.68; 5.74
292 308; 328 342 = 0.40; 5.57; 5.73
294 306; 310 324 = 0.36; 5.57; 5.7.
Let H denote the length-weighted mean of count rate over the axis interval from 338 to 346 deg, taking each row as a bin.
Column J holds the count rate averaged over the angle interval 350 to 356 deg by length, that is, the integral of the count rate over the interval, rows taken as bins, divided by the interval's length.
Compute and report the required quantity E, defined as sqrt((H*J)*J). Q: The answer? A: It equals 9.3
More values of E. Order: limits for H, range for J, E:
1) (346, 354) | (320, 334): 10.7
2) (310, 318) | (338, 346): 13.6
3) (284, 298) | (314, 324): 14.2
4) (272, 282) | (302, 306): 14.1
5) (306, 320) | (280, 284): 14.1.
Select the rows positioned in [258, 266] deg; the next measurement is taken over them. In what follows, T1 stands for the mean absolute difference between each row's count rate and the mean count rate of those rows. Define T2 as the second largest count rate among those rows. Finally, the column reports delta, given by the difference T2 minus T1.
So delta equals 5.75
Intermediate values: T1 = 0.04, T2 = 5.79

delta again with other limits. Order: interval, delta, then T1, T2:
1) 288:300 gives 5.75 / 0.21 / 5.96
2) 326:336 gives 5.73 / 0.21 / 5.94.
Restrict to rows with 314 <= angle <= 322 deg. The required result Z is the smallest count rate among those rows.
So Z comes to 5.7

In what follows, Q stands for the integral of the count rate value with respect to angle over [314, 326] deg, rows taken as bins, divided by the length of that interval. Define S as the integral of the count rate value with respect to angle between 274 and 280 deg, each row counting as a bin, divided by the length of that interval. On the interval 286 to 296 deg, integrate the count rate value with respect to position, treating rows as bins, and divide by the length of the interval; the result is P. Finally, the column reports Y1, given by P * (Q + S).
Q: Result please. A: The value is 67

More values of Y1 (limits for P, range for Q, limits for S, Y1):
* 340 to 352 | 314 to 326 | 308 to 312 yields 50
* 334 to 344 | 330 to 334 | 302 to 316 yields 72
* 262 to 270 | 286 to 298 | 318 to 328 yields 68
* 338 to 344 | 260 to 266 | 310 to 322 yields 69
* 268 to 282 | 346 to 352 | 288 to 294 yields 51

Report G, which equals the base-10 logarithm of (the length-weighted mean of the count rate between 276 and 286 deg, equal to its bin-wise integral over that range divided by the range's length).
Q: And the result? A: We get 0.768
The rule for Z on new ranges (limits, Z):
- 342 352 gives 2.76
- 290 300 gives 5.41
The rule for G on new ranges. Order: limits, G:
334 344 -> 0.775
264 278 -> 0.765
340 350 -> 0.656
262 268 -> 0.762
